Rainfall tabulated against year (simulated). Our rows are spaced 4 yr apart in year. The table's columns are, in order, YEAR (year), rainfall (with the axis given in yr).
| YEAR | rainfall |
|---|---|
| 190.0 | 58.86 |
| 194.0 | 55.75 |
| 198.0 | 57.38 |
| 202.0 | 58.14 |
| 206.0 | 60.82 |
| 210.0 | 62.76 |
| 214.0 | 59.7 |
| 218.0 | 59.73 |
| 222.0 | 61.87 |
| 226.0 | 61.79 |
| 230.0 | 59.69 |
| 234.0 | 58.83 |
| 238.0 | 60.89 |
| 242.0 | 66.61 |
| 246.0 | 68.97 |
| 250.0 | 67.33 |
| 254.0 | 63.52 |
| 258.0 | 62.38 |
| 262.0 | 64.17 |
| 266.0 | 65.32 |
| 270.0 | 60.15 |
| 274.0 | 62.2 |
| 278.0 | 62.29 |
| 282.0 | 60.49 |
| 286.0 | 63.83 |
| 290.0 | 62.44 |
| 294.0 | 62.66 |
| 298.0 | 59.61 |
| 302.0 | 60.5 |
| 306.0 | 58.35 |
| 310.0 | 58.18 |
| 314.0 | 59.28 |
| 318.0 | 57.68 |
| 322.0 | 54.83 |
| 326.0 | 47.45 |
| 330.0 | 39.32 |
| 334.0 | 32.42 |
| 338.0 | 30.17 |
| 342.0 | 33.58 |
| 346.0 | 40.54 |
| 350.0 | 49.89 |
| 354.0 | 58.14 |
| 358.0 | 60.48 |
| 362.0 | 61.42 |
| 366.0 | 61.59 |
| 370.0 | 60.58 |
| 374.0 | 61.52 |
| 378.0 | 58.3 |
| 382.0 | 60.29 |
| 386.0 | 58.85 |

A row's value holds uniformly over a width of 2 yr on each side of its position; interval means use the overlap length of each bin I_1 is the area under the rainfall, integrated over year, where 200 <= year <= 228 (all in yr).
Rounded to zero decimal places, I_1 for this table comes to 1699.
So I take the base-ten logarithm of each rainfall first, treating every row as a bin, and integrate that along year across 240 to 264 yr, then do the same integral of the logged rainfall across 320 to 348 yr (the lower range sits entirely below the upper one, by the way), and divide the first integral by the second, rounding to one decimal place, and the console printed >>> 1.0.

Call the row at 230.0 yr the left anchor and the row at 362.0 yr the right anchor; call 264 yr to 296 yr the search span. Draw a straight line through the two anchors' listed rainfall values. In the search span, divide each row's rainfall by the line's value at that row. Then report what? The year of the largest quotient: 266.0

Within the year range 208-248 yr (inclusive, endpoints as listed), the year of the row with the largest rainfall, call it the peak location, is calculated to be 246.0 yr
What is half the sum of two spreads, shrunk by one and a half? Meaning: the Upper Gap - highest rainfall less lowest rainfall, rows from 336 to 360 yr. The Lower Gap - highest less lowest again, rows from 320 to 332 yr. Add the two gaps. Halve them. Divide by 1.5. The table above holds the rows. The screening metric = 15.3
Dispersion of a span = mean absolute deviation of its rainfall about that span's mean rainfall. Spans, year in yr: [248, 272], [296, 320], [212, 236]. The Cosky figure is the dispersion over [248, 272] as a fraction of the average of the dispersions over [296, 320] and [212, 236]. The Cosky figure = 1.89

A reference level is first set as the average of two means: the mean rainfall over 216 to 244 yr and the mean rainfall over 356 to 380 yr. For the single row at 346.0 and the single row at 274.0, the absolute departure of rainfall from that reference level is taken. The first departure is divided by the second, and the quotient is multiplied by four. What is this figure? 68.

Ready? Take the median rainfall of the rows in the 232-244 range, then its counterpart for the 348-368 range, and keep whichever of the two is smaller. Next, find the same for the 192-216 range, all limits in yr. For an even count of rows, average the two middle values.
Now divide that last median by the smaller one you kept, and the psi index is 0.97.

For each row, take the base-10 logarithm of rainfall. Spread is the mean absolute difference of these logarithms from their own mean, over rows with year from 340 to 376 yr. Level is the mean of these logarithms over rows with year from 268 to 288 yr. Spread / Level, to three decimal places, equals 0.043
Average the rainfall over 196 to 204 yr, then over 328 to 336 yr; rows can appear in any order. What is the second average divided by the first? 0.62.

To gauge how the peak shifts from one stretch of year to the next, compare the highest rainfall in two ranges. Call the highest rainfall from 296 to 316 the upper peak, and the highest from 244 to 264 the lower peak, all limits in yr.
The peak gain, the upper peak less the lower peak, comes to -8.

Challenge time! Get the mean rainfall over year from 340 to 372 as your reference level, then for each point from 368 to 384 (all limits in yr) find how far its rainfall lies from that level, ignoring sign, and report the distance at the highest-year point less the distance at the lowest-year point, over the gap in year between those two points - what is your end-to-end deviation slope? -0.02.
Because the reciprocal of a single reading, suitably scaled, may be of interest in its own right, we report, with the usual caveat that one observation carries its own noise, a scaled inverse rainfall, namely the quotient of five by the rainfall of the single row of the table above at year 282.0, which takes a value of 0.083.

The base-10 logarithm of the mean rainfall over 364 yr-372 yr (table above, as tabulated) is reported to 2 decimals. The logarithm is 1.79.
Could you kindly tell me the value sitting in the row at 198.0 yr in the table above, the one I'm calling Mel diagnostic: 57.38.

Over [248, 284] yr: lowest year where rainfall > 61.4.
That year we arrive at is 250.0 yr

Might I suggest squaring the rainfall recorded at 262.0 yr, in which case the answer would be 4118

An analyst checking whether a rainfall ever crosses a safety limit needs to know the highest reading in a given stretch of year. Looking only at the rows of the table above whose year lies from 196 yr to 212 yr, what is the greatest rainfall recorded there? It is 62.76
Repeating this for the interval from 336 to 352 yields 49.89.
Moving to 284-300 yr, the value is 63.83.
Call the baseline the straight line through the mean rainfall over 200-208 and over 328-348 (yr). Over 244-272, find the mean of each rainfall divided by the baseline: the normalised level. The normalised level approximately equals 1.30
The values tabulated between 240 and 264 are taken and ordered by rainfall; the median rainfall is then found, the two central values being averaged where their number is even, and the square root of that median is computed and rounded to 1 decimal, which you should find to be 8.1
